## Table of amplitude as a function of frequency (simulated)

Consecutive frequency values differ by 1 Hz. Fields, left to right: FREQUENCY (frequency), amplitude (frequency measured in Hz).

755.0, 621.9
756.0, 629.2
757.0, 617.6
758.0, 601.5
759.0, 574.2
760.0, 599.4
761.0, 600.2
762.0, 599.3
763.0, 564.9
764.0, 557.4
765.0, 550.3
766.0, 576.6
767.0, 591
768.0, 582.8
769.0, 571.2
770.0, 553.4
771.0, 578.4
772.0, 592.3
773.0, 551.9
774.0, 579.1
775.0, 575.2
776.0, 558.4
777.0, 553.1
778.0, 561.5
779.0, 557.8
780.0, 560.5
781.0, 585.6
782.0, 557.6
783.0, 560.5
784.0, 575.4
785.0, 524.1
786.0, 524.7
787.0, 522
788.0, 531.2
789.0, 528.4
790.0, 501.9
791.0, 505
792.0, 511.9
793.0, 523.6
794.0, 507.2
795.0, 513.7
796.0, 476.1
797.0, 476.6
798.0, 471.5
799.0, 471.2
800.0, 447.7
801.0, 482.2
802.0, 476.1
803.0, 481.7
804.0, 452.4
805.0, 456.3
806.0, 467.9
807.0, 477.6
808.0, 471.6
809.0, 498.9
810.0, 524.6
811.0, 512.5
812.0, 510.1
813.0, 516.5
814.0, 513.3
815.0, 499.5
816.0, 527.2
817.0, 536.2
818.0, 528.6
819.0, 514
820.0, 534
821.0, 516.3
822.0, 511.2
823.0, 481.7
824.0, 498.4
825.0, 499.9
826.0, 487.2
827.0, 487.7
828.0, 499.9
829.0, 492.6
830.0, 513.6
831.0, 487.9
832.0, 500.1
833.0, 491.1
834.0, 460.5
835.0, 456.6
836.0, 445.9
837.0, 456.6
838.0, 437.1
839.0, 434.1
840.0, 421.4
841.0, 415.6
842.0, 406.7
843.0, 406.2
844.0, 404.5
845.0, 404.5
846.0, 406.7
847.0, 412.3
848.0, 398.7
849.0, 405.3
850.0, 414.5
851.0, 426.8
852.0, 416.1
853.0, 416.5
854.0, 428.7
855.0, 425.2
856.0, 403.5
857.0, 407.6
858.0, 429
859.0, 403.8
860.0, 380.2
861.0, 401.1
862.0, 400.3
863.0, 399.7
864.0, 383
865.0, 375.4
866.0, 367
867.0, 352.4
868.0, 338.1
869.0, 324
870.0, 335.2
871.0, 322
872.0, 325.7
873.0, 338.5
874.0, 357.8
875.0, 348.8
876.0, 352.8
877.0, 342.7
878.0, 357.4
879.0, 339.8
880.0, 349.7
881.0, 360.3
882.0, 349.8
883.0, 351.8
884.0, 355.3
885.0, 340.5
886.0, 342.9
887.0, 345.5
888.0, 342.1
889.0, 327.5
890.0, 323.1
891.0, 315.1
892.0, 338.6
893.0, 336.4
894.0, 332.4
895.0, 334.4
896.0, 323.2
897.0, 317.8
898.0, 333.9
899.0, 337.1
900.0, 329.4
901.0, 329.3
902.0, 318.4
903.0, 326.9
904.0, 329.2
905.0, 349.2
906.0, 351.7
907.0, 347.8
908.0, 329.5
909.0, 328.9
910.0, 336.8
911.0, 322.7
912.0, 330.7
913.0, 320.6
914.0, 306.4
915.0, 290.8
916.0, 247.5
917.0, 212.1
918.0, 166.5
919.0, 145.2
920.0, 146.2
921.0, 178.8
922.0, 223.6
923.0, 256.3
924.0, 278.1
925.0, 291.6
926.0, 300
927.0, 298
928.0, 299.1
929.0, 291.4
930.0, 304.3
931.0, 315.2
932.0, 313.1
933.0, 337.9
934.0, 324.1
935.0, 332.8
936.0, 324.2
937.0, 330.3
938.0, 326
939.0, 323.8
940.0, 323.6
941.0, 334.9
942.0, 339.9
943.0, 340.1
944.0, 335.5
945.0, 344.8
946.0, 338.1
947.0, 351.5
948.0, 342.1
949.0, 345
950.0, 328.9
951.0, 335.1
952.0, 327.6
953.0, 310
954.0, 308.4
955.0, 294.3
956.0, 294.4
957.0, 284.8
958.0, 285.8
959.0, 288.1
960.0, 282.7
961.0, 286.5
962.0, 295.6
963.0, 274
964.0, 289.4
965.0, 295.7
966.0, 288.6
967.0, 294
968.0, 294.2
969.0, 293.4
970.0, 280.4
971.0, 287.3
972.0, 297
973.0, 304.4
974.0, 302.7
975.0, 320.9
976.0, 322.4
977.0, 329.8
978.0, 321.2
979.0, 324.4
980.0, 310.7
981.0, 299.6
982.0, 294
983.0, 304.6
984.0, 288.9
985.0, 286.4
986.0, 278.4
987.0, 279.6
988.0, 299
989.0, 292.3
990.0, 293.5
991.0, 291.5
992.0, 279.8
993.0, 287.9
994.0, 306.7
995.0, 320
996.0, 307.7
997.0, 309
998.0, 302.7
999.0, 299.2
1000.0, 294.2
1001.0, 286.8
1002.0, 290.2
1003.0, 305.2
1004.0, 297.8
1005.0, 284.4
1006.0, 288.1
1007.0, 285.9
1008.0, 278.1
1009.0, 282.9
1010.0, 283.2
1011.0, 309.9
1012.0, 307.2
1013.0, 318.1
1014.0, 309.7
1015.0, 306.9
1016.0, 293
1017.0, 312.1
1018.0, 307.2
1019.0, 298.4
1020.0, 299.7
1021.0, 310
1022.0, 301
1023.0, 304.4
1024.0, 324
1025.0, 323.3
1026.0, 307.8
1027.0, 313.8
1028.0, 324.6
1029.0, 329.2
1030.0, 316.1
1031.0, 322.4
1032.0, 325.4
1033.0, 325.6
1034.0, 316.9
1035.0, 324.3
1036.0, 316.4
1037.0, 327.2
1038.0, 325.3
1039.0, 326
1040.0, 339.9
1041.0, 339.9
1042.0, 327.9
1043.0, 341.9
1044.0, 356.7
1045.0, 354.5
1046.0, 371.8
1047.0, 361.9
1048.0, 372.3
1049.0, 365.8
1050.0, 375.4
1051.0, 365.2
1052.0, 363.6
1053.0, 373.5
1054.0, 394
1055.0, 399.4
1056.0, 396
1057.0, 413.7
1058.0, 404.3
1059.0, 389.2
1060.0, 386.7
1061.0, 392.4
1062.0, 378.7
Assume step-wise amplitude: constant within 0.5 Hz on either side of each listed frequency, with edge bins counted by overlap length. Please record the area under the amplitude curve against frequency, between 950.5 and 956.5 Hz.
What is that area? 1870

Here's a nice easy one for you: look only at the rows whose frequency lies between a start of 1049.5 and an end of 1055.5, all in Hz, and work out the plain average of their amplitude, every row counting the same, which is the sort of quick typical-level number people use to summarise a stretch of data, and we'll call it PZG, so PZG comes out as 379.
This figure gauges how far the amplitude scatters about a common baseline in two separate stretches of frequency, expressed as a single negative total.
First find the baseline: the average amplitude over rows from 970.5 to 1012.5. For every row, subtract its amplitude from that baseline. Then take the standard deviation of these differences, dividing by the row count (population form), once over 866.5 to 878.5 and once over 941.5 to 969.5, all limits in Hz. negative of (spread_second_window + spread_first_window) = -37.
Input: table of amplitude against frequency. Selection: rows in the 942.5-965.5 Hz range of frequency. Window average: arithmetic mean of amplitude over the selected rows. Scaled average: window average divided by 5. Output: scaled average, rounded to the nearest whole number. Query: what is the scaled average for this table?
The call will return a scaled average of 62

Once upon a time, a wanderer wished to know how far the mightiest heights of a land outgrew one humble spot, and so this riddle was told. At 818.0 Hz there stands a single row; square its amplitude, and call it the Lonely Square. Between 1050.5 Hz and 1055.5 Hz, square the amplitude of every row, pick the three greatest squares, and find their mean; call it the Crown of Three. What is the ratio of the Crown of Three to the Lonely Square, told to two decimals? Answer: 0.54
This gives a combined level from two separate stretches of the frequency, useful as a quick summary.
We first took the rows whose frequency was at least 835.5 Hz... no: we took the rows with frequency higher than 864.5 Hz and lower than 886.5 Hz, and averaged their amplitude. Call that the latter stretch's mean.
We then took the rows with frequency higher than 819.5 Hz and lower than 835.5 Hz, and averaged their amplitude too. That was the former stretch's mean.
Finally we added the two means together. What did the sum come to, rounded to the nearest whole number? 842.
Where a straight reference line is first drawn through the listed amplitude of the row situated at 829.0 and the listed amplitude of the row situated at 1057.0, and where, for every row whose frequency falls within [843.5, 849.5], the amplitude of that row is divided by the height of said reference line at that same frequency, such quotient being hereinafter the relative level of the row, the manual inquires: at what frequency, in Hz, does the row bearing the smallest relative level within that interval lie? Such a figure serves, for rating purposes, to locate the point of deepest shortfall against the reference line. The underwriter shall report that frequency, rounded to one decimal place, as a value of 848.0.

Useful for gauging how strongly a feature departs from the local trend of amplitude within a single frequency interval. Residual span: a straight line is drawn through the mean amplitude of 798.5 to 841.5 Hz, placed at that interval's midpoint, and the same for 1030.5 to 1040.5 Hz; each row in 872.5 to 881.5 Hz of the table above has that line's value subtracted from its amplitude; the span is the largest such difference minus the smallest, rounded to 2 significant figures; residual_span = 28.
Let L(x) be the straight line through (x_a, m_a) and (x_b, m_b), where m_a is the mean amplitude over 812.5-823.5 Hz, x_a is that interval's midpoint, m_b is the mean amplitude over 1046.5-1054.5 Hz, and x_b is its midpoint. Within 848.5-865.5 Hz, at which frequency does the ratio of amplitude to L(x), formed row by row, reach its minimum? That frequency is 865.0 Hz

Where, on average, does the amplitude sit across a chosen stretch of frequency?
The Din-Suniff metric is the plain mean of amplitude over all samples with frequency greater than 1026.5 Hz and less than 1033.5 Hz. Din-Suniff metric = 322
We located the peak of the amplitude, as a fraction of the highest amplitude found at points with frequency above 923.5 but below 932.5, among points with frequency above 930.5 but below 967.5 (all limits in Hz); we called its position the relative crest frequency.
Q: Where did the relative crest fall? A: 947.0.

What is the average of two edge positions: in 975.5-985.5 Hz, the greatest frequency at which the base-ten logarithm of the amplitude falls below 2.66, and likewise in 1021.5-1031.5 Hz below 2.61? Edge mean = 1008.0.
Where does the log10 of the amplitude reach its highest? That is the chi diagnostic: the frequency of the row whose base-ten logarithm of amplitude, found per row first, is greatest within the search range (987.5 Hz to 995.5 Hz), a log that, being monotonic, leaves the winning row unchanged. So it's 995.0 Hz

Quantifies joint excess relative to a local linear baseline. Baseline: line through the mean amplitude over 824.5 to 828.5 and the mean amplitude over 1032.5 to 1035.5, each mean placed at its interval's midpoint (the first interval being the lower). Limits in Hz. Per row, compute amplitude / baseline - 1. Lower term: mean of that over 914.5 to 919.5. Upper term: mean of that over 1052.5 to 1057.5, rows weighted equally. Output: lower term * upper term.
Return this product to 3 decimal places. -0.146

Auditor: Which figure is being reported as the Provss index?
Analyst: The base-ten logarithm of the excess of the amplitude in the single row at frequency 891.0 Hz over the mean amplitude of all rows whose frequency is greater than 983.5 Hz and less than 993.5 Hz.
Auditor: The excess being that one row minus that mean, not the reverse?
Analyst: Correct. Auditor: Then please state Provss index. 1.4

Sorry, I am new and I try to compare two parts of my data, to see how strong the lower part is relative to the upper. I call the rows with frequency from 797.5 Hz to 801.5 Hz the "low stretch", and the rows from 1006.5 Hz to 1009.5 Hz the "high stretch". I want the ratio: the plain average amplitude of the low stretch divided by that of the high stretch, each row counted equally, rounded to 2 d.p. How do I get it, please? 1.66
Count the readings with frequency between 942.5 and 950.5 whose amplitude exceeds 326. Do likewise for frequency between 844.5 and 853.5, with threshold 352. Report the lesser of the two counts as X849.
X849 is 8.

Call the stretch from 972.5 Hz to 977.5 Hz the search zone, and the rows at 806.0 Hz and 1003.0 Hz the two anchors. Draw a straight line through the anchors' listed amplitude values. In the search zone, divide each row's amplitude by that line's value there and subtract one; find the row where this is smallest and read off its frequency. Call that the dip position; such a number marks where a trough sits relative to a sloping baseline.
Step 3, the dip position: 974.0 Hz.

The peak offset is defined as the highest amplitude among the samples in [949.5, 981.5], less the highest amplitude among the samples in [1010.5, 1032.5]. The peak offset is 6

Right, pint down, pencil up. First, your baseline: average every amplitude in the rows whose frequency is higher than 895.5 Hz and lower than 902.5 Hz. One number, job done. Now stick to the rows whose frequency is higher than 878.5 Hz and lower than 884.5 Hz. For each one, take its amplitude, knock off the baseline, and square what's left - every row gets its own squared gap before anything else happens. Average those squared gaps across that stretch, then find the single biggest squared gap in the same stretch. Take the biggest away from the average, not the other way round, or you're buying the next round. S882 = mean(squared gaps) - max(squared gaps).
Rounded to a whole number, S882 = -488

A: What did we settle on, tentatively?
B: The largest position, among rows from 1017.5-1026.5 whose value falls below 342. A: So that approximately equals 1026.0 Hz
